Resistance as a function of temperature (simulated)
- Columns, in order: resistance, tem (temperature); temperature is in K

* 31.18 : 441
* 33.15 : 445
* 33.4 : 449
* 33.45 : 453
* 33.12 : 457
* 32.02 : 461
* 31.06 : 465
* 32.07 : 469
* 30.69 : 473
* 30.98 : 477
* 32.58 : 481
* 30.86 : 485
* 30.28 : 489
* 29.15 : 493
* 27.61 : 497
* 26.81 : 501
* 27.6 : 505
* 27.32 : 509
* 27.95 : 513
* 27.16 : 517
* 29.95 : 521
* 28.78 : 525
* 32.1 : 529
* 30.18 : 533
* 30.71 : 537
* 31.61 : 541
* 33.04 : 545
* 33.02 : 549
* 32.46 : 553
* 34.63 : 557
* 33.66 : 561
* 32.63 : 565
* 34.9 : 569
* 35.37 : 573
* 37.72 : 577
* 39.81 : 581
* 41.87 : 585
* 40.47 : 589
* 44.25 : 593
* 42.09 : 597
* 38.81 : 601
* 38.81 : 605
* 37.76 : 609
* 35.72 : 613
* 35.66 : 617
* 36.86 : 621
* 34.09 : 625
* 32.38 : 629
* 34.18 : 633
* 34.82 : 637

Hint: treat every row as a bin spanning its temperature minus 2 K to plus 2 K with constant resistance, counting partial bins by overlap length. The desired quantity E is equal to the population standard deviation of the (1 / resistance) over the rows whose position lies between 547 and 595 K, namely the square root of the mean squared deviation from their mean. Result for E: 0.0027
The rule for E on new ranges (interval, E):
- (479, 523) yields 0.0021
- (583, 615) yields 0.0016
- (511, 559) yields 0.0023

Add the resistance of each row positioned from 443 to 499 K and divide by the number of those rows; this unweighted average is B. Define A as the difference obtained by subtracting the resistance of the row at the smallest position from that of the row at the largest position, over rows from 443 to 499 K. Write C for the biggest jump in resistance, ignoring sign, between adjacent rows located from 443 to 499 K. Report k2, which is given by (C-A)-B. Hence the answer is -24.2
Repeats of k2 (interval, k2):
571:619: -35.5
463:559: -30.6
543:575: -33.8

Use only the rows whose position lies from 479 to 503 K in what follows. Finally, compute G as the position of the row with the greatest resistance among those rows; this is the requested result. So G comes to 481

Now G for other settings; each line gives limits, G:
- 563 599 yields 593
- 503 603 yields 593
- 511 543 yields 529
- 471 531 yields 481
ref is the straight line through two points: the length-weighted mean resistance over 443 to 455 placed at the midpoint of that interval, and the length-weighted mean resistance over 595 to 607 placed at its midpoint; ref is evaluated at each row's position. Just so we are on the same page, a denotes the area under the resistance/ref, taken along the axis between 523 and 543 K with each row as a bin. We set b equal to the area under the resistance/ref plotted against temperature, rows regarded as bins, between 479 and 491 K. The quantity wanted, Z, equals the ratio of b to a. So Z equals 0.6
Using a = 16.6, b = 11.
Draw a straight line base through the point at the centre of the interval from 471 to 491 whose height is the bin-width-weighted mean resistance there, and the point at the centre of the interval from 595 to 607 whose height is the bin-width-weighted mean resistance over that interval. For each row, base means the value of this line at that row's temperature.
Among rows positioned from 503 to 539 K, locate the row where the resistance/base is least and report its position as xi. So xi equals 517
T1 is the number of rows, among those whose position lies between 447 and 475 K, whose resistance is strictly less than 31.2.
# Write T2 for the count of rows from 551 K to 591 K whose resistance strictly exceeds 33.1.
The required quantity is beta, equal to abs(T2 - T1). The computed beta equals 6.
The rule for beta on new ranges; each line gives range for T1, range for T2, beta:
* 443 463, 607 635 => 6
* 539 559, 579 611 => 8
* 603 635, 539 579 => 5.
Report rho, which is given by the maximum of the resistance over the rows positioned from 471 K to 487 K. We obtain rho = 32.58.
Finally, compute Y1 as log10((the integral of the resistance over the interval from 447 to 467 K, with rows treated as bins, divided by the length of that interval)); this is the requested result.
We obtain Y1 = 1.51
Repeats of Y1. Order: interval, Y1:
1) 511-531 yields 1.47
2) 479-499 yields 1.48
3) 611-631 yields 1.54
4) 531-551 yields 1.50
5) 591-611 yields 1.61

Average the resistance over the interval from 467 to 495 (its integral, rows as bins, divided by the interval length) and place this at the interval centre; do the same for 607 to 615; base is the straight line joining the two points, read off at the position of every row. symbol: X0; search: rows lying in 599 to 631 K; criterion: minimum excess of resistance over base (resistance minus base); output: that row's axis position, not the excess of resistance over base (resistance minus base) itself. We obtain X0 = 629 K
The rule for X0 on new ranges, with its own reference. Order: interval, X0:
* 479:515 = 501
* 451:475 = 473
